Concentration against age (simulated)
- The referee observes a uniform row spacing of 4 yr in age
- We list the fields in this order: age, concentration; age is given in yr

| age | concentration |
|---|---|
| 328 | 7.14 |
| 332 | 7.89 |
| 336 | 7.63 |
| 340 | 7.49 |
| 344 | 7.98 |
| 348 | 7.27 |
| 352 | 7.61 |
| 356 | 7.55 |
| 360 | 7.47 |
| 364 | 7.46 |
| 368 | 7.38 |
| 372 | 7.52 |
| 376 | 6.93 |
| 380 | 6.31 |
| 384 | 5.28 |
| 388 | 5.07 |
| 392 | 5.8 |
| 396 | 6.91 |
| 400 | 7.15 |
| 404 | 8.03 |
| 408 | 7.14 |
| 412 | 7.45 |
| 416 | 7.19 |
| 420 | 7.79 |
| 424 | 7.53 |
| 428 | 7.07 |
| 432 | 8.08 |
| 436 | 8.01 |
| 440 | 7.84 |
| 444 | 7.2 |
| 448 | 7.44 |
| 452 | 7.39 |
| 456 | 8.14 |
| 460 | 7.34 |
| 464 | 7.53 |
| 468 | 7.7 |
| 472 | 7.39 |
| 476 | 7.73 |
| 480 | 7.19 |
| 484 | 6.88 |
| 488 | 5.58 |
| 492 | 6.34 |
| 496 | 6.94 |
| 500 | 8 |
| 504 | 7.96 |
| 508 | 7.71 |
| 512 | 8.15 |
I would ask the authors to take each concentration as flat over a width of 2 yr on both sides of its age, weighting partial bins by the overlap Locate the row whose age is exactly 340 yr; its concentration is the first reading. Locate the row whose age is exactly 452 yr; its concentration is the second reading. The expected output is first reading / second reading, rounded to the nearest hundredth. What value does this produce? 1.01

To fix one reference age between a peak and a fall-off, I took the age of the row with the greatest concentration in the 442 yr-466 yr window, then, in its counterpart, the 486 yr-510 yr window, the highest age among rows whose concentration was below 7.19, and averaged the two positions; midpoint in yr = 476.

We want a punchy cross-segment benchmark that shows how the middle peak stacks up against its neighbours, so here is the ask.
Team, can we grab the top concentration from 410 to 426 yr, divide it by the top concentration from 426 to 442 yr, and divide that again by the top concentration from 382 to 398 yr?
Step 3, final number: 0.140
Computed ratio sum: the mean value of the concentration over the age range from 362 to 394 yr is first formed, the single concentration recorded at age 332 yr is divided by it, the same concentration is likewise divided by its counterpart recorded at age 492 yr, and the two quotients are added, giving 2.46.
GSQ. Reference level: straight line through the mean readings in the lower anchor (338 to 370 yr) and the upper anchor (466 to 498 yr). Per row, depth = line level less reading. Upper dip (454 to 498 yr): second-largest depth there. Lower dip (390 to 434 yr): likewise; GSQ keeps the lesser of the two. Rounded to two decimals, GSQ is 0.43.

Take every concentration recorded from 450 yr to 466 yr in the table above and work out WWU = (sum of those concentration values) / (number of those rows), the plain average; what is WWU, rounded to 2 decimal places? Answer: 7.60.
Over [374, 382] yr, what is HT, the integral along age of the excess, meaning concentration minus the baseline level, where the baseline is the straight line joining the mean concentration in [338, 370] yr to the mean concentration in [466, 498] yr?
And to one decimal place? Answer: -6.4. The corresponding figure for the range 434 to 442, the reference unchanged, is 6.1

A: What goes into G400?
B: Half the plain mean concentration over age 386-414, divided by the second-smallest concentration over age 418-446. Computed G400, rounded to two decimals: 0.47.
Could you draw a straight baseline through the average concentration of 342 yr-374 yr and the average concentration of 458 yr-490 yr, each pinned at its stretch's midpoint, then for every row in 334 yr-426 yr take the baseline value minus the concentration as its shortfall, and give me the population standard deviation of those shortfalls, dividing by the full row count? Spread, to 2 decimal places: 0.76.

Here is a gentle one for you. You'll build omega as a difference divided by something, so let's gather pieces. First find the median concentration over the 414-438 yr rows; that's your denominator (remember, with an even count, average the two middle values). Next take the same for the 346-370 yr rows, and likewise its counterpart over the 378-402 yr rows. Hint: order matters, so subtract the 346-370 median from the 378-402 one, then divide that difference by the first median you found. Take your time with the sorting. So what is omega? -0.18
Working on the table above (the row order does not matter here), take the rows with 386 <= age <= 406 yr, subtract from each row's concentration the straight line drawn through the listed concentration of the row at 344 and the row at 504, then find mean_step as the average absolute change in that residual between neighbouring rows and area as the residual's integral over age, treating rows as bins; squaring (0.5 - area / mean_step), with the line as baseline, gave 1430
